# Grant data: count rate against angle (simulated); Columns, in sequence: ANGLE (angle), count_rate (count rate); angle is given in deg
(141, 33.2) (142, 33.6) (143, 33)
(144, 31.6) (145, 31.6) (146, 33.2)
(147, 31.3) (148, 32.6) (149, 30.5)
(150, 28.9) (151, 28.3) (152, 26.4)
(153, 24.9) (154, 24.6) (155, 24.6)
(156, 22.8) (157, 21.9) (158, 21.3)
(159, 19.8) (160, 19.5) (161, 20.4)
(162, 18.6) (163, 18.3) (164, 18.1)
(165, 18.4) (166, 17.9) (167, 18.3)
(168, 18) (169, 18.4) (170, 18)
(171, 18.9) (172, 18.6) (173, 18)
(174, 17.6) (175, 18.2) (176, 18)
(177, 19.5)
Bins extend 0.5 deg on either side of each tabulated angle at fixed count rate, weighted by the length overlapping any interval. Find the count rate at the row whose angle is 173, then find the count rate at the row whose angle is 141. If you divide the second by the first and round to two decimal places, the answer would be 1.84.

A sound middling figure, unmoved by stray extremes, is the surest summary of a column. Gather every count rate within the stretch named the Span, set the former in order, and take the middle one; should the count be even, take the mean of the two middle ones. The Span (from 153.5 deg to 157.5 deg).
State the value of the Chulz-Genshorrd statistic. 24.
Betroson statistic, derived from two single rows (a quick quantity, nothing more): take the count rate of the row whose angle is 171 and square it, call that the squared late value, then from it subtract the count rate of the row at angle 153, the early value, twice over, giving 307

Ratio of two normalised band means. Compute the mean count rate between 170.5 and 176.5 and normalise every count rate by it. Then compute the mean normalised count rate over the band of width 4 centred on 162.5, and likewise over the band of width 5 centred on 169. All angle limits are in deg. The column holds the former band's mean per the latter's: 1.03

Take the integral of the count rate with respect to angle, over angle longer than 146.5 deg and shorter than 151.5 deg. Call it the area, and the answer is 152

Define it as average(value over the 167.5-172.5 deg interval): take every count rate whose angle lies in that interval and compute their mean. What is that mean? 18.4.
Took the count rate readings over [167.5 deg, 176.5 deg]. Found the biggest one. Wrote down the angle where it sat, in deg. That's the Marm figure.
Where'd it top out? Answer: 171 deg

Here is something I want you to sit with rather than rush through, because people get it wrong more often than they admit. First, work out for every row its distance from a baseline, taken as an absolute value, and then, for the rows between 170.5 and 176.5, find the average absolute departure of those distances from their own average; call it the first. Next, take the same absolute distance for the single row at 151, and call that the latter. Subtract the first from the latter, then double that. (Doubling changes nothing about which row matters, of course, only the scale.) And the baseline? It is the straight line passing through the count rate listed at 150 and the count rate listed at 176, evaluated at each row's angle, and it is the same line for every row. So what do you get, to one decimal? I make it -0.6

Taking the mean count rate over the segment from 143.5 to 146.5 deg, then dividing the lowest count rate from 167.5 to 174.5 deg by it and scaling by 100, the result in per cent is 55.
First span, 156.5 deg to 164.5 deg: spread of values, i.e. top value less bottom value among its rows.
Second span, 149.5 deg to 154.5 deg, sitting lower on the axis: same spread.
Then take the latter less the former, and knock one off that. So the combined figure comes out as -0.5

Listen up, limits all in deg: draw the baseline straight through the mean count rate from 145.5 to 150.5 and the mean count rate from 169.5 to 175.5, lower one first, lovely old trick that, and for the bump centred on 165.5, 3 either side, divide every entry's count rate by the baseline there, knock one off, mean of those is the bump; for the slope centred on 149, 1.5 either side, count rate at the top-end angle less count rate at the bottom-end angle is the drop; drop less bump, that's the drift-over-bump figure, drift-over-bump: -3.5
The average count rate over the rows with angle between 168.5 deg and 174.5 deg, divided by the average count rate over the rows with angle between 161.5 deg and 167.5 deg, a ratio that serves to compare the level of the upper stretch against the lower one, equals 1.0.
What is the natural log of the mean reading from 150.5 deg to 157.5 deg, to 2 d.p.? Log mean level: 3.21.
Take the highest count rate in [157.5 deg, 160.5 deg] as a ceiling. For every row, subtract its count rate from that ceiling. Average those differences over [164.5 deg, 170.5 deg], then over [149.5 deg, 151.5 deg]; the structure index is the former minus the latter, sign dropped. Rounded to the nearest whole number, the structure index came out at 10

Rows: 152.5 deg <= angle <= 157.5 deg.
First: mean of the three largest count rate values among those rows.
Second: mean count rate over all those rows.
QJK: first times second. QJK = 587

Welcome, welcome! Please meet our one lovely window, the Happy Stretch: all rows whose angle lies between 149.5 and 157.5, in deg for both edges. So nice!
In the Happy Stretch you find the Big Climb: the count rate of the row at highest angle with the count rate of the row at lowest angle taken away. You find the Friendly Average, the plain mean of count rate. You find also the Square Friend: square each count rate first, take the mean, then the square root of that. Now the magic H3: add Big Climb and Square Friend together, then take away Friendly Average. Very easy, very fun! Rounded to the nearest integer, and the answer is -7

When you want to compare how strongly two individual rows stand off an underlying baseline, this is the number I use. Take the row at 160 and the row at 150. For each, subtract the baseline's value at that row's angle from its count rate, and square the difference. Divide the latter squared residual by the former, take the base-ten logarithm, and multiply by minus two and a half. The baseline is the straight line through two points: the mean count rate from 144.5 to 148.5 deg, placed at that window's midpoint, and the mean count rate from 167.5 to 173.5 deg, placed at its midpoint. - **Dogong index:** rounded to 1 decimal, 3.0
